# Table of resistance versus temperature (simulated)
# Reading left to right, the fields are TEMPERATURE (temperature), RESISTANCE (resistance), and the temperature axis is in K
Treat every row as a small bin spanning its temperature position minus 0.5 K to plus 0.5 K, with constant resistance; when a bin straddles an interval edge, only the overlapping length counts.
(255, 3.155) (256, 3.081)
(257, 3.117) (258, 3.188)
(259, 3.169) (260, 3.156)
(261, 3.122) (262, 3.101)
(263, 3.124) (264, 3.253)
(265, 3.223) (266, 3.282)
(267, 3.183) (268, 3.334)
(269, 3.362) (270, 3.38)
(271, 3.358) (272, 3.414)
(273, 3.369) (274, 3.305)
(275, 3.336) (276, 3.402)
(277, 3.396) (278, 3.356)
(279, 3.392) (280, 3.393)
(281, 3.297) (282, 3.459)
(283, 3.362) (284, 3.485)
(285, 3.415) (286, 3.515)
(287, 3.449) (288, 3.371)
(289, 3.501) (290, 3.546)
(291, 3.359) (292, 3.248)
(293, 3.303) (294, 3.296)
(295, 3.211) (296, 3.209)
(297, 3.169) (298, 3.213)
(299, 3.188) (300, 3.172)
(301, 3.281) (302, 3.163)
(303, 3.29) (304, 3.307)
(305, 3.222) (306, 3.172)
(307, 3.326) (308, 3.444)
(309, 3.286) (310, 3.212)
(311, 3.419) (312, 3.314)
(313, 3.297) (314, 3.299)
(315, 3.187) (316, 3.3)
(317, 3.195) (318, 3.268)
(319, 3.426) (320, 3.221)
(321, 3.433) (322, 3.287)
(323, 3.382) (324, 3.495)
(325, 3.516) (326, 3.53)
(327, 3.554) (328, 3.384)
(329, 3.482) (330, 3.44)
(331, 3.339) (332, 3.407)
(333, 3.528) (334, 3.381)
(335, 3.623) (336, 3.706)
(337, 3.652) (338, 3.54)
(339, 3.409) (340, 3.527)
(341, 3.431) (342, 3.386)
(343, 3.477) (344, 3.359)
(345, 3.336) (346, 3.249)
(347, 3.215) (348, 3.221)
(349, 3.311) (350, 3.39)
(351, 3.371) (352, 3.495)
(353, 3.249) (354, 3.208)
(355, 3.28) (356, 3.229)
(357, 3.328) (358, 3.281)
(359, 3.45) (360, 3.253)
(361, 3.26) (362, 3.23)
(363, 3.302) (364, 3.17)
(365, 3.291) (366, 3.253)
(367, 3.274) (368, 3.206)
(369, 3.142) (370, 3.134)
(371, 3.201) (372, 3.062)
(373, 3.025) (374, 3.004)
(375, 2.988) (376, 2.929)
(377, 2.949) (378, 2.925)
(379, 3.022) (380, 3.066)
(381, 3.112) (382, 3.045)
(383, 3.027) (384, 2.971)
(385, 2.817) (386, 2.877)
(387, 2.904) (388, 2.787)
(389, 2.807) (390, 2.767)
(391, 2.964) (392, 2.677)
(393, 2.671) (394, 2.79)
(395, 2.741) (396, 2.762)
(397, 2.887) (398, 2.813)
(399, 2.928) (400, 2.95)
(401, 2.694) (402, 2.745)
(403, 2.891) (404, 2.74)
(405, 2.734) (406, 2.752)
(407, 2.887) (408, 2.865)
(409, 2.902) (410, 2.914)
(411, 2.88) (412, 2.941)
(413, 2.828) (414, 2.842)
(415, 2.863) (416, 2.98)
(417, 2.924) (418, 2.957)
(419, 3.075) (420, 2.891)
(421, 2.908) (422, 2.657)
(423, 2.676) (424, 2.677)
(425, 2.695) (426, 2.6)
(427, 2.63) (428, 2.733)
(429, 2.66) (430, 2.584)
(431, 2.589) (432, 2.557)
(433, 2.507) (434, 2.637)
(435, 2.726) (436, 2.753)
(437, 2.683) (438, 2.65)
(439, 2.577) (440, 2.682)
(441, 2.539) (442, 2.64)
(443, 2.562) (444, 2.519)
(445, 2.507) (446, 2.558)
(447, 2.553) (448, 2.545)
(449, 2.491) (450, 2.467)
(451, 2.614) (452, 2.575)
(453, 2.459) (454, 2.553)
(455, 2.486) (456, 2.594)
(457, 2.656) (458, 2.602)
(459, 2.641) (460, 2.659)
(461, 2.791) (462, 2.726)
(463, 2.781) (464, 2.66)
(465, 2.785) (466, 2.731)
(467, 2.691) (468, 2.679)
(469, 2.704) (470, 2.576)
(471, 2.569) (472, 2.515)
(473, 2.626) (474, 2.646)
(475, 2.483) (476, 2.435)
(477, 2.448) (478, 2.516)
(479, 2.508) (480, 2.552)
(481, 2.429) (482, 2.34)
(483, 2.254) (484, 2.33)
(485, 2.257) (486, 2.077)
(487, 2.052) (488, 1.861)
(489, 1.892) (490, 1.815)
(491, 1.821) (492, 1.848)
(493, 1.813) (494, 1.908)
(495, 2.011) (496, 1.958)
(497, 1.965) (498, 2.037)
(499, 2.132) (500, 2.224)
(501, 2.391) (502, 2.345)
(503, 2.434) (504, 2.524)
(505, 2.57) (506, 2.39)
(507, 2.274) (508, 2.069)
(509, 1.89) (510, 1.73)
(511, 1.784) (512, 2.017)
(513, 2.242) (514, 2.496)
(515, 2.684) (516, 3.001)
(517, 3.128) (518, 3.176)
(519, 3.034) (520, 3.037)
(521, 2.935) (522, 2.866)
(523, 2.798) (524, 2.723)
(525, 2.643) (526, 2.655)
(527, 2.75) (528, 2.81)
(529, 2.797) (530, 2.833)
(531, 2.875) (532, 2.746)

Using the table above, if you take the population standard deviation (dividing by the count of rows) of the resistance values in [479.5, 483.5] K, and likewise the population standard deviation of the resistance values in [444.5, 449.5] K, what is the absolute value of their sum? 0.14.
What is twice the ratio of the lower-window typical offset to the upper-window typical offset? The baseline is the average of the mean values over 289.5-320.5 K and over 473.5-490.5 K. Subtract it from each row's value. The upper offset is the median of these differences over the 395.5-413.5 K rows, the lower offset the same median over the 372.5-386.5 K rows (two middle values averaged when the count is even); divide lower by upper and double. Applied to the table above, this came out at 5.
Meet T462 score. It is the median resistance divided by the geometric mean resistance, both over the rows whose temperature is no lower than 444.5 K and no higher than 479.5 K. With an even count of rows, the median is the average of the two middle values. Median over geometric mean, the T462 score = 0.99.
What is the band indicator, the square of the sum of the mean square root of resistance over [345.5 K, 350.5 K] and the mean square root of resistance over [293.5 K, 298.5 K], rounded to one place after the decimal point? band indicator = 13.0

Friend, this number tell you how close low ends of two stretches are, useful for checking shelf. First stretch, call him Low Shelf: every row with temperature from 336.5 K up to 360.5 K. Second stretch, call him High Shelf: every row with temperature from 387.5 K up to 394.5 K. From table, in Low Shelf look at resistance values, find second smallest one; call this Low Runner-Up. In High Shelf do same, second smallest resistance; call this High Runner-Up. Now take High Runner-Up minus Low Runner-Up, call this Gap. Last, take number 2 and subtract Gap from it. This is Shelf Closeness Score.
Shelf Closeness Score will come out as 2.5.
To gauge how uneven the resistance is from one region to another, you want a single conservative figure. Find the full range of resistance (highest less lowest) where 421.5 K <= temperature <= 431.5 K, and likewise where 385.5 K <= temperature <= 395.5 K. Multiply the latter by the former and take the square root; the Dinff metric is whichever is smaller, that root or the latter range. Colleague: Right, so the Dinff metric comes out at 0.209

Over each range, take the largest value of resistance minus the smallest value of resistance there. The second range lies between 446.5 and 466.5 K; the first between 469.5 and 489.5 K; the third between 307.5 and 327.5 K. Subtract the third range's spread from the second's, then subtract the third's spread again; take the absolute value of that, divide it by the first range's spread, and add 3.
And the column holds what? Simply 3.51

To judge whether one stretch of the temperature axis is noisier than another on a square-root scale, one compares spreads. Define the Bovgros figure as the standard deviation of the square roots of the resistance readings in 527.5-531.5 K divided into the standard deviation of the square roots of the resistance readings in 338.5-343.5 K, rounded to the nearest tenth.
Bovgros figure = 1.5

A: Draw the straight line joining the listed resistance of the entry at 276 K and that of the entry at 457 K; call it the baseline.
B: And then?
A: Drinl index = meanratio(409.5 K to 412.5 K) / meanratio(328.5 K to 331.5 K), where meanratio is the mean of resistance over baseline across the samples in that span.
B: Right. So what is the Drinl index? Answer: 0.95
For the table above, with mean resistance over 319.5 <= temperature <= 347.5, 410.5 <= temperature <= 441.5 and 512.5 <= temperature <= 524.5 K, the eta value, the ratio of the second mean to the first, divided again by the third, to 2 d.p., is 0.28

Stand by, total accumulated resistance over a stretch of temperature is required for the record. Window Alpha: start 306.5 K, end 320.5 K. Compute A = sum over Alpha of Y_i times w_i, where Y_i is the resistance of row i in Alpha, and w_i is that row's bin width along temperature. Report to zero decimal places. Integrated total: 46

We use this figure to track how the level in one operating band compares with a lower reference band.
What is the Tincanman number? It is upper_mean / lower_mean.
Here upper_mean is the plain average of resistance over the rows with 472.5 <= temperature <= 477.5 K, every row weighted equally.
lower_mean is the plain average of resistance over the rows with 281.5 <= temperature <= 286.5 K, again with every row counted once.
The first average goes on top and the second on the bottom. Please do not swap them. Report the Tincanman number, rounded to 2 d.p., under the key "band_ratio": 0.73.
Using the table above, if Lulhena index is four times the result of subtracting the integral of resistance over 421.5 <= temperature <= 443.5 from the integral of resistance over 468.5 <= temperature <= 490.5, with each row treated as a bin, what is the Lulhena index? -25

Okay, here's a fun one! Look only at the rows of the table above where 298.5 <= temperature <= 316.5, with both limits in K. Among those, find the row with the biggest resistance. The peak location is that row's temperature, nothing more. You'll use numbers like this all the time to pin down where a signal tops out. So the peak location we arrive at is 308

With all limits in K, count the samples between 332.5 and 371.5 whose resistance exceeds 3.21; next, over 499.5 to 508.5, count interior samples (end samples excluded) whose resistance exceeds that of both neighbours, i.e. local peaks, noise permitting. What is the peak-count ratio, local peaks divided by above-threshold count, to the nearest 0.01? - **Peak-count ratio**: 0.06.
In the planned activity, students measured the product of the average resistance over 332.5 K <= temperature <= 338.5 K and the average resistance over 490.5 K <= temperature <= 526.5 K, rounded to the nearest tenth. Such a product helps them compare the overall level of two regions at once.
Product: 8.5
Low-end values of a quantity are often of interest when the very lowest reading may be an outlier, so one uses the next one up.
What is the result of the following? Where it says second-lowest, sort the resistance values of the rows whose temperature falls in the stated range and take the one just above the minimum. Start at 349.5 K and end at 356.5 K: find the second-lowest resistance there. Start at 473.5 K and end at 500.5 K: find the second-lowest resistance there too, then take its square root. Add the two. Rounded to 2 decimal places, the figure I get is 4.58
